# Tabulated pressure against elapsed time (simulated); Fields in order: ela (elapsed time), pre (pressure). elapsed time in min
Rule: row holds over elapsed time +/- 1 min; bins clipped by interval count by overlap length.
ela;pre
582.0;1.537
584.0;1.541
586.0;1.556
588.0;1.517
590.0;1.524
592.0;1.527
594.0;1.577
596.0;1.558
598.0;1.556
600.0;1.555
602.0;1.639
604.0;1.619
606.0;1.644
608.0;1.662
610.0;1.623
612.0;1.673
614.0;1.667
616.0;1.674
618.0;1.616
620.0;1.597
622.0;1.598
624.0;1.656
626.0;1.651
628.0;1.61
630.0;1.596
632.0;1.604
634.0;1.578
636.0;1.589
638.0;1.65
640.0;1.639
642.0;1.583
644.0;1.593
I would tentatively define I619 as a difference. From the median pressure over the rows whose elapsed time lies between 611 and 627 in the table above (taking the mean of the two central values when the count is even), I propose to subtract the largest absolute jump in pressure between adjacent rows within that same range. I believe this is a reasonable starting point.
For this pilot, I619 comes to 1.60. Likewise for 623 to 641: 1.55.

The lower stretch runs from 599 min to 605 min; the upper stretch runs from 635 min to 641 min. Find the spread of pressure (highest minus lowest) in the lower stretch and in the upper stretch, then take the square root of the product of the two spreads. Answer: 0.072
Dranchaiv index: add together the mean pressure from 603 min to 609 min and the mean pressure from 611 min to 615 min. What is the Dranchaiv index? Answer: 3.31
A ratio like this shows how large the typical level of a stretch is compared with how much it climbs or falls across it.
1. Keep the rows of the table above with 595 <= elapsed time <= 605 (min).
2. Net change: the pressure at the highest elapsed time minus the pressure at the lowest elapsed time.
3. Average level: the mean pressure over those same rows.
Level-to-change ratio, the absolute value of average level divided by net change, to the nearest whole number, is 26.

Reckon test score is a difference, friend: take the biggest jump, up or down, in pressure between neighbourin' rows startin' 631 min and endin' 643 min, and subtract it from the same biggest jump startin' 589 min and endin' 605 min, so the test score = 0.023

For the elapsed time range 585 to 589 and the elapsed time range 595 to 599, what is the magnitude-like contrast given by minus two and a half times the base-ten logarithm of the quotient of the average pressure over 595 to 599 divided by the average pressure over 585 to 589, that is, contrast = -0.01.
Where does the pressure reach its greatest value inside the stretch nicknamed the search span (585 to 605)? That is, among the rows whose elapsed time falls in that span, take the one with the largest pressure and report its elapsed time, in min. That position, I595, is 602.0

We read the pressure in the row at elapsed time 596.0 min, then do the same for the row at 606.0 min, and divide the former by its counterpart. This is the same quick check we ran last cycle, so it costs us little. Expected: 0.95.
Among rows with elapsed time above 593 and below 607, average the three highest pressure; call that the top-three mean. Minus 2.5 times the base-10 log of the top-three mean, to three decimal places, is -0.533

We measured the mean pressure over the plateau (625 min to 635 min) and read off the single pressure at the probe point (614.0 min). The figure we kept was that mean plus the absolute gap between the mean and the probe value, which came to 1.67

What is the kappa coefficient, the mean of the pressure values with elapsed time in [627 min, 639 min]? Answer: 1.60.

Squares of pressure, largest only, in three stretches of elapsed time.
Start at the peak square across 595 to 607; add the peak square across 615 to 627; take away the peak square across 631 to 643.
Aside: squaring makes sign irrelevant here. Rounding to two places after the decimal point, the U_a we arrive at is 2.78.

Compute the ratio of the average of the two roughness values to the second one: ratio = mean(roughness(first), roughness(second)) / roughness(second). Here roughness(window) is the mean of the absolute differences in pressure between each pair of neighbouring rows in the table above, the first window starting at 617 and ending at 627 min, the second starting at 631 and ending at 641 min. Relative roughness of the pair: 0.88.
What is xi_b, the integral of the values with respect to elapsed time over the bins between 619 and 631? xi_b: 19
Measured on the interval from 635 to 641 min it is 10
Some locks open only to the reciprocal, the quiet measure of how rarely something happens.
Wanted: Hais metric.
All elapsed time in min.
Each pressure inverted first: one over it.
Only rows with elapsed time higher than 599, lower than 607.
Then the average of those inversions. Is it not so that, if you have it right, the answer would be 0.620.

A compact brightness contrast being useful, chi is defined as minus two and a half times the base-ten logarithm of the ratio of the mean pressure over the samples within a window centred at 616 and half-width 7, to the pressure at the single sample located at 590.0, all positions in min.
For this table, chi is -0.08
